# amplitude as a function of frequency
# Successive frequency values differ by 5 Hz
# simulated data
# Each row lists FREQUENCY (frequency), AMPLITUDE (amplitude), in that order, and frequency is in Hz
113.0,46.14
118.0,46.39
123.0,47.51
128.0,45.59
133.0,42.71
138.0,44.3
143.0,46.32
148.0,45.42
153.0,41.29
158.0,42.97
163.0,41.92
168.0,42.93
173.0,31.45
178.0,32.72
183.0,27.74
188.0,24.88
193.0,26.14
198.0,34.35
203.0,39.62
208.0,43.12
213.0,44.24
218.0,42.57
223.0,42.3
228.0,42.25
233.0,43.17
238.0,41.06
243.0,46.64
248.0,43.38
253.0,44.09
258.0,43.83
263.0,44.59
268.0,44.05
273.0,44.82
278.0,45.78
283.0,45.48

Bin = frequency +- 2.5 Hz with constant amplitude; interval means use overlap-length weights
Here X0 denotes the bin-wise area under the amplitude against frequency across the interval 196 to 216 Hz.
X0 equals 811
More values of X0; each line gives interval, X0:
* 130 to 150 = 894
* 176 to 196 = 558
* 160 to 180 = 750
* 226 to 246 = 866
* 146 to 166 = 857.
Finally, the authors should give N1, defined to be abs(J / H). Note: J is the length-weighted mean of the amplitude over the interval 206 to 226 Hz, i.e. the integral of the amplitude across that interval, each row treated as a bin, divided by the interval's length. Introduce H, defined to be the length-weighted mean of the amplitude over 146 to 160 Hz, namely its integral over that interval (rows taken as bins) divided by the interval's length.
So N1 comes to 1.00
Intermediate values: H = 43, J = 43.0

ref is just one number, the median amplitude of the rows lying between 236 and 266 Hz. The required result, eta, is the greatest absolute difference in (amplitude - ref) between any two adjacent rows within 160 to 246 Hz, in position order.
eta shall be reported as 11.5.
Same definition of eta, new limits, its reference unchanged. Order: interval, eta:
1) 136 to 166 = 4.1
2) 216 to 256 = 5.6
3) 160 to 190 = 11.5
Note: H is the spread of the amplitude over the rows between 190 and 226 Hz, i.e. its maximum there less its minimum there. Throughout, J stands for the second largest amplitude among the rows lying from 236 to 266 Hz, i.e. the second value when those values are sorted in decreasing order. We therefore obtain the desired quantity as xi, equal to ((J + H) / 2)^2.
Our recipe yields 983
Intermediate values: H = 18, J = 44.59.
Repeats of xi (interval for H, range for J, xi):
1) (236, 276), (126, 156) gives 655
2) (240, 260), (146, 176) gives 534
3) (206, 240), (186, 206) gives 352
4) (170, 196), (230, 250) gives 656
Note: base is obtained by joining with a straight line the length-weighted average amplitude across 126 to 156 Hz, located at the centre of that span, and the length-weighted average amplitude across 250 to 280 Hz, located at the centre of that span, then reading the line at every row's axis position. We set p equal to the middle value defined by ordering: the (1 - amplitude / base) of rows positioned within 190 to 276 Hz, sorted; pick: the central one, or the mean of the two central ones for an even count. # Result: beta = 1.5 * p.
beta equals 0.042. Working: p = 0.03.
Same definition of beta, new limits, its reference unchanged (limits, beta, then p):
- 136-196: 0.090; 0.06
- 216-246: 0.066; 0.04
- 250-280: 0.004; 0.00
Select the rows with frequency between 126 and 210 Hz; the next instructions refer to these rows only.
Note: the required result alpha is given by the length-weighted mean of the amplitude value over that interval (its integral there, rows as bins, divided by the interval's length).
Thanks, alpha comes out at 38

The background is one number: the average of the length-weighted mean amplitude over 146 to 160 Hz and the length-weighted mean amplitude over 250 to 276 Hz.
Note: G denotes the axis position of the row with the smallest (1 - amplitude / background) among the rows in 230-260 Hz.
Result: 243.0 Hz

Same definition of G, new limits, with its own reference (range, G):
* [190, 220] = 213.0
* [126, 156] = 143.0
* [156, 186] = 158.0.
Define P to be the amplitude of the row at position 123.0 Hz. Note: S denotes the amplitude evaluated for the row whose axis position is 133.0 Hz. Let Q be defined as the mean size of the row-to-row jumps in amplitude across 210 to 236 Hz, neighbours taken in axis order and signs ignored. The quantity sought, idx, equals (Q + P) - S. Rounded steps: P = 47.51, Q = 0.7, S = 42.71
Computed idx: 6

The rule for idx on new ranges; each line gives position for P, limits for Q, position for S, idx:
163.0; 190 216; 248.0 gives 3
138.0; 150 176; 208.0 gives 5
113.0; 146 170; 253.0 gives 4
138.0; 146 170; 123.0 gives -1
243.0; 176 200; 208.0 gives 8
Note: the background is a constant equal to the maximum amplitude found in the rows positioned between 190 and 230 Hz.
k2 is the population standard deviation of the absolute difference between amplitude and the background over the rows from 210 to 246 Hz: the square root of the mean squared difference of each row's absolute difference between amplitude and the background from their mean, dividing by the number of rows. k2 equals 0.9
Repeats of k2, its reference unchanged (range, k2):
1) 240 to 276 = 0.7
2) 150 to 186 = 5.9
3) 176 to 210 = 6.4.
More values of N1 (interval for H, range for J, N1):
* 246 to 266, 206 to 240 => 0.97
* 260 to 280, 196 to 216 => 0.91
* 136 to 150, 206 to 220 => 0.96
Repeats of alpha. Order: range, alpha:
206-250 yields 43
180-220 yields 35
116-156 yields 45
